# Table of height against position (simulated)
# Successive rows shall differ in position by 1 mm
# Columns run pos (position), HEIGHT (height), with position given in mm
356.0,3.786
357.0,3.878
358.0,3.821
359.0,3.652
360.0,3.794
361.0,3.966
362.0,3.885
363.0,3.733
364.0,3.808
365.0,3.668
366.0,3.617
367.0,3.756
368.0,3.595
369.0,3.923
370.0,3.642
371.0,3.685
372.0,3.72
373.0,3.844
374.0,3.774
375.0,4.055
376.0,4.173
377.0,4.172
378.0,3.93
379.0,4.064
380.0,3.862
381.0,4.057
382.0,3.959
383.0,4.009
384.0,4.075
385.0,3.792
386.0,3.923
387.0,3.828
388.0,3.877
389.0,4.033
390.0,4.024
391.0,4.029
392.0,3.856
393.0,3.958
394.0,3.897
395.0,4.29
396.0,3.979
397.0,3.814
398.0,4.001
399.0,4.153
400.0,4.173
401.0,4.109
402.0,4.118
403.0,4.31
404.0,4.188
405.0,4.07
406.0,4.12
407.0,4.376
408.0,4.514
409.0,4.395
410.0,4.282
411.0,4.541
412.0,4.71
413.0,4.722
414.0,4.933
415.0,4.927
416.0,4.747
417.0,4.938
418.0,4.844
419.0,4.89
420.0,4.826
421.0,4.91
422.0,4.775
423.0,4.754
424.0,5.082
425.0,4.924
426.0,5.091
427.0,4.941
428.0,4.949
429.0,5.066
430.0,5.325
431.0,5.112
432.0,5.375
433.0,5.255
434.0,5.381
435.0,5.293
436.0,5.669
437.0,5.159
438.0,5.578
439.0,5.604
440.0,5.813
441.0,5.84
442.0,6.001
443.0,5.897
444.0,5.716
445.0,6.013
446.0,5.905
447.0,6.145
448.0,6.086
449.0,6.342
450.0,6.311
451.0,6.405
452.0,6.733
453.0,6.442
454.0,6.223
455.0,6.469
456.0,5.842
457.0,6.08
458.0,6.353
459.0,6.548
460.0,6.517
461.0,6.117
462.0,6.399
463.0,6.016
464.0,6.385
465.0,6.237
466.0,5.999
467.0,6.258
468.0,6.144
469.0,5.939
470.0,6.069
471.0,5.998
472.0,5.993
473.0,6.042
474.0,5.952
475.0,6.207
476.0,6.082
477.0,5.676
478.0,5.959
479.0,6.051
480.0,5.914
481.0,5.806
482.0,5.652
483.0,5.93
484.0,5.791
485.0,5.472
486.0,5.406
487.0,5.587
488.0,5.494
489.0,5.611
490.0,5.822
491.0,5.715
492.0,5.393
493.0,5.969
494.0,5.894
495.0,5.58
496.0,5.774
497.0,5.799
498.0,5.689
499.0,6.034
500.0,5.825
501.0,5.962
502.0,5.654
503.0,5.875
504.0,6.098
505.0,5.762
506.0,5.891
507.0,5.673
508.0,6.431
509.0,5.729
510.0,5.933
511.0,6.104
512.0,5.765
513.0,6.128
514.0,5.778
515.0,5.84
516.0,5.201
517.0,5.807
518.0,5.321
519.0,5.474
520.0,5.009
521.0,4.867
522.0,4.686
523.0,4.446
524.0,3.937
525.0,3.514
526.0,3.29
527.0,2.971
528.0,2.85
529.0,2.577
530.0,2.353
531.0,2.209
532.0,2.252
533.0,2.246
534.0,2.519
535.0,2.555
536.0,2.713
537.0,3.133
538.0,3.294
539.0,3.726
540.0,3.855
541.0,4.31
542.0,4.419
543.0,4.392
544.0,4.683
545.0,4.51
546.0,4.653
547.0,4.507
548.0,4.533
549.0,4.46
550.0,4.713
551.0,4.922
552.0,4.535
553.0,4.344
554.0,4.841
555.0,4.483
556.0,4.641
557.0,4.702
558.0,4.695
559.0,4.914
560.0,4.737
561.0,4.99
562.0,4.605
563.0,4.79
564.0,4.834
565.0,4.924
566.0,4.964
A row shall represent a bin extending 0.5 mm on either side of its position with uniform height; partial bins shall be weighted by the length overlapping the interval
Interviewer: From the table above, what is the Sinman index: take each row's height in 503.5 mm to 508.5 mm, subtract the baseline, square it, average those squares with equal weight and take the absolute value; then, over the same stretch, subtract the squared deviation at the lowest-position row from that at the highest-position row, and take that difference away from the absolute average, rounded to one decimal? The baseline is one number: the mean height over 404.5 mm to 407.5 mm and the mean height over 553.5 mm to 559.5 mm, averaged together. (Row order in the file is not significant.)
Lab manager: 1.2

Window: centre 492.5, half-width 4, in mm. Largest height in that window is 5.969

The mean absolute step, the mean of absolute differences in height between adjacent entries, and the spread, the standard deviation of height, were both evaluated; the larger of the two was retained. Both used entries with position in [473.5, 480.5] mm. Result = 0.22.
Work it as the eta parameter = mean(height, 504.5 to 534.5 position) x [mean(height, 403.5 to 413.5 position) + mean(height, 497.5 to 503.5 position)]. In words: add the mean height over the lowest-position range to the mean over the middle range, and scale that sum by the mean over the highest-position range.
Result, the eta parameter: 47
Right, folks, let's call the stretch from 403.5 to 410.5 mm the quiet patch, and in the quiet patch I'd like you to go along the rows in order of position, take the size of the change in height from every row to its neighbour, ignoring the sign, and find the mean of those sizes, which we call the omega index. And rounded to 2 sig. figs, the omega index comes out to 0.13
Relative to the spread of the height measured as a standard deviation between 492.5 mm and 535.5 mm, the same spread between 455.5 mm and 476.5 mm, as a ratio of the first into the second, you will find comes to 0.1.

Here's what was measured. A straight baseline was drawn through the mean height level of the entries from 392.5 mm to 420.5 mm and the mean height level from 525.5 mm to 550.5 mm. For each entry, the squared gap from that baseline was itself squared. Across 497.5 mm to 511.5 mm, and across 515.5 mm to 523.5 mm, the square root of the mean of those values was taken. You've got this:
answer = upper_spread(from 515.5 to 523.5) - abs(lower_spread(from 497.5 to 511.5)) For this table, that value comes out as -2.3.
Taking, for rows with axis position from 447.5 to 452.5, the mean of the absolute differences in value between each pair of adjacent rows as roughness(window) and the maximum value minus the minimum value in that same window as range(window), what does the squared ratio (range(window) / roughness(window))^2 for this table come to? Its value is 13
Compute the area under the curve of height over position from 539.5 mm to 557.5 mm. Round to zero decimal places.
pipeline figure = 82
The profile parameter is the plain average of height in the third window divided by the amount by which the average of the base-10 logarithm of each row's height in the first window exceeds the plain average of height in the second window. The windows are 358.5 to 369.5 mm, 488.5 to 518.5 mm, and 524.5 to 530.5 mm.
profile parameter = -0.6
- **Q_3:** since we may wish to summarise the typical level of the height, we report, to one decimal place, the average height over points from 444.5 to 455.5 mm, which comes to 6.3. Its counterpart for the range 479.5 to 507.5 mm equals 5.8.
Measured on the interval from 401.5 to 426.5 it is 4.6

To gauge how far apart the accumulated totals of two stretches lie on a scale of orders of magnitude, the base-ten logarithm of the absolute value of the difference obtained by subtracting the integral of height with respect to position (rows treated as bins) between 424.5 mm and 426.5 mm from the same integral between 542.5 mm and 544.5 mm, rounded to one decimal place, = 0.0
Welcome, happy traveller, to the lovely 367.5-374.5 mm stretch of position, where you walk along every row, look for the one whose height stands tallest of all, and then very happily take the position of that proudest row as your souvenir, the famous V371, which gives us 369.0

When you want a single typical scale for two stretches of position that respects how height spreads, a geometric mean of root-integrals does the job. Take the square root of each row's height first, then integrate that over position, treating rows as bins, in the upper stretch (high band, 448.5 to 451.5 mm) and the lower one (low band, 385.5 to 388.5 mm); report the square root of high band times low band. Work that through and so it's 6.7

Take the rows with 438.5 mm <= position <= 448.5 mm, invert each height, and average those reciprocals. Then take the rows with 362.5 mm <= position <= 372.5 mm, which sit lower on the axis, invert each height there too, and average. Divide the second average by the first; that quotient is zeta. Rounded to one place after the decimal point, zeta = 1.6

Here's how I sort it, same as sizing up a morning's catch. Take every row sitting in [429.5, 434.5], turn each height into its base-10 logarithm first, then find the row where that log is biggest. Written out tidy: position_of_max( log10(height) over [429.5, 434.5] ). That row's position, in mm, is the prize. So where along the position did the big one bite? 434.0 mm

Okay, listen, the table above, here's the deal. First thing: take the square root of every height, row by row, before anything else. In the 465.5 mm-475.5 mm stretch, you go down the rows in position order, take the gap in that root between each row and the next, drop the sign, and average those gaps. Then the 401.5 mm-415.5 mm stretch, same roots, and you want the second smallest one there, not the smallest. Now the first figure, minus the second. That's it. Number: -2.0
